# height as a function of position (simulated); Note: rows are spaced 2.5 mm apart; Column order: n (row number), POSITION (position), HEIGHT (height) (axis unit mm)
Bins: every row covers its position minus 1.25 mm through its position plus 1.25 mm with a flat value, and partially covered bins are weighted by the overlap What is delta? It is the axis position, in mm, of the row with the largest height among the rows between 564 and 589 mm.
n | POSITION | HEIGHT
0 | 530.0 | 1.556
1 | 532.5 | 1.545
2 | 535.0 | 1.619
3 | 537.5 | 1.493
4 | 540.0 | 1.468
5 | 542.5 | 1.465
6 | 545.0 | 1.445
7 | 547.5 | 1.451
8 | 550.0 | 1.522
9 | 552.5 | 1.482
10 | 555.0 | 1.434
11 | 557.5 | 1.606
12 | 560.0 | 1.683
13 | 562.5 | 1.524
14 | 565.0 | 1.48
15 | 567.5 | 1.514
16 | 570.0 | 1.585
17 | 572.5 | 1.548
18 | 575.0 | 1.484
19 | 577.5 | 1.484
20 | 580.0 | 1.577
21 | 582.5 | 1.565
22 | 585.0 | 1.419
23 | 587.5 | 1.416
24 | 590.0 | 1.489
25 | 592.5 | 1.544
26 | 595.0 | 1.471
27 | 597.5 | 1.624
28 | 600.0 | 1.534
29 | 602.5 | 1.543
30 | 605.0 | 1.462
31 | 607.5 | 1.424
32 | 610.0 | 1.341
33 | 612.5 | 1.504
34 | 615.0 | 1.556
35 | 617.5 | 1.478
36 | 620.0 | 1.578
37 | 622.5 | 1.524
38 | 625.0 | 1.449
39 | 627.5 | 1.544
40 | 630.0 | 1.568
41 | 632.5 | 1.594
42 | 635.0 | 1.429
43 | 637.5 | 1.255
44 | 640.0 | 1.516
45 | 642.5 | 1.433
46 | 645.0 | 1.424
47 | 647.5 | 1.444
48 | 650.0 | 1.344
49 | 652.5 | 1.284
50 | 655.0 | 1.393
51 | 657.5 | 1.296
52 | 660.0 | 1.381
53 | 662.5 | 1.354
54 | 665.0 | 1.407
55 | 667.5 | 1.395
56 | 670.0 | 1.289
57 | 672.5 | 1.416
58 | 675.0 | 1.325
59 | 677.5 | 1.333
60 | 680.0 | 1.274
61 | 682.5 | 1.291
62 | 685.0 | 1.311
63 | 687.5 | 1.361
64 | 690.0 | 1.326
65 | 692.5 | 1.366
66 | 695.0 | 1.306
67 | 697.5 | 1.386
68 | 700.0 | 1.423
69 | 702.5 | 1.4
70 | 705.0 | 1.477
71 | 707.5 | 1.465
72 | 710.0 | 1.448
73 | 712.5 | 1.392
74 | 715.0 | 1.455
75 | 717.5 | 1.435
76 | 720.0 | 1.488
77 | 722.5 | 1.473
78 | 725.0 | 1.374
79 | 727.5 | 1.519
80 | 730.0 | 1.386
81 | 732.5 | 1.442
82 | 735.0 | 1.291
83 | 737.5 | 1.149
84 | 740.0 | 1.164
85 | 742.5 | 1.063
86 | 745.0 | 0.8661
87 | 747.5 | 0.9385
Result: 570.0 mm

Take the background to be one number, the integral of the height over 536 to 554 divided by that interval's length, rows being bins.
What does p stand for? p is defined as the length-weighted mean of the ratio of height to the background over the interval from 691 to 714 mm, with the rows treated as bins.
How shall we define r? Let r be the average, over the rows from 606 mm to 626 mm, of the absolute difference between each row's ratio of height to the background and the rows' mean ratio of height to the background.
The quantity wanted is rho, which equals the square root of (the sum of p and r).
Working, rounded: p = 0.95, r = 0.040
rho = 1.00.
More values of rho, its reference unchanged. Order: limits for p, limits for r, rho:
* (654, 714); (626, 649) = 0.99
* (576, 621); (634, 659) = 1.03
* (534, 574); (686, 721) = 1.03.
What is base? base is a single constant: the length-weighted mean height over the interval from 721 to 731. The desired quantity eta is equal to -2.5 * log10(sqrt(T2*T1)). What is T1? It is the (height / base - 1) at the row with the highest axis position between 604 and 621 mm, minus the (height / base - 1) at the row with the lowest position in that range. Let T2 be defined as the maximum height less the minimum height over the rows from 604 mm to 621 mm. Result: 2.1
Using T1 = 0.08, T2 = 0.24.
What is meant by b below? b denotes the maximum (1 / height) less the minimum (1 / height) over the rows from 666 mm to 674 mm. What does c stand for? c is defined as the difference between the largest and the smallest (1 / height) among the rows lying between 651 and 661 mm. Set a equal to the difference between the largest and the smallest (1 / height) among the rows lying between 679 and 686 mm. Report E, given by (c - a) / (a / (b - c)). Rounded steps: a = 0.022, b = 0.070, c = 0.061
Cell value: 0.02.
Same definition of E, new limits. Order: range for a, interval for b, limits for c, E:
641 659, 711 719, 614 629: 0.01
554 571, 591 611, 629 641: -0.03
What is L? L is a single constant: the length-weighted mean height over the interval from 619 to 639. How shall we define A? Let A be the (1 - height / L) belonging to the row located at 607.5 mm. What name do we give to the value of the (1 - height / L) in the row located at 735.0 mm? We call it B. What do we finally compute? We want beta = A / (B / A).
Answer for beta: 0.02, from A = 0.05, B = 0.13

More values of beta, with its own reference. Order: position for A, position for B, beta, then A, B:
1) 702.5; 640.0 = -0.23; 0.06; -0.02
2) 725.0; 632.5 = -0.09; 0.08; -0.07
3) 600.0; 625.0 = 0.03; -0.03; 0.03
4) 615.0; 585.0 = 0.04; -0.04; 0.05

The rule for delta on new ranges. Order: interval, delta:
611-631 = 620.0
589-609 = 597.5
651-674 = 672.5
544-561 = 560.0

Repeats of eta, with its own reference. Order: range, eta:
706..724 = 4.1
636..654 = 2.8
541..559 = 2.2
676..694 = 3.3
